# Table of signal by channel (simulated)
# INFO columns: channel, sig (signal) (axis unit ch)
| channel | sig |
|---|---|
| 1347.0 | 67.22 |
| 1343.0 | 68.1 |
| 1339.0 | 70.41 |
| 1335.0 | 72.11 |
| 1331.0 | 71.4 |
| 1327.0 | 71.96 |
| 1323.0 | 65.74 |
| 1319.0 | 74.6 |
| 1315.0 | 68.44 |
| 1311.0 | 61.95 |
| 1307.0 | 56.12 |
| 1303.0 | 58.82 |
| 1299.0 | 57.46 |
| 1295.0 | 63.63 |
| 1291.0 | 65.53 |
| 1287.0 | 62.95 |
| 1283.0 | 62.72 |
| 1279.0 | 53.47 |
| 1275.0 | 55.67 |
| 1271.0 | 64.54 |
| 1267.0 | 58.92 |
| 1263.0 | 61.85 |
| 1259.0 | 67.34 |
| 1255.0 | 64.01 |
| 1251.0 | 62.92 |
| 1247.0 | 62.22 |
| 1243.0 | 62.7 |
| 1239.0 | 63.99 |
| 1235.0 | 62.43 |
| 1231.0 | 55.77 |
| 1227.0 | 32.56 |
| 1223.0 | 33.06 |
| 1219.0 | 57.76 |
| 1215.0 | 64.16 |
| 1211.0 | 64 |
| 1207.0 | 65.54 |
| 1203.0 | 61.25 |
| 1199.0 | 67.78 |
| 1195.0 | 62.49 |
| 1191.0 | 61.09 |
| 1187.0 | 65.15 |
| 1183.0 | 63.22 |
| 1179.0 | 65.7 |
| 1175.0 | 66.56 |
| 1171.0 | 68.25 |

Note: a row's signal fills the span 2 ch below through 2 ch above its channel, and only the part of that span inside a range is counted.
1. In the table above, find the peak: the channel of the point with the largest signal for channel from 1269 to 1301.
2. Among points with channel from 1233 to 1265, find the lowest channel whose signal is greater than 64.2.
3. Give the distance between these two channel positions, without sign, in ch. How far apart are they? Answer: 32 ch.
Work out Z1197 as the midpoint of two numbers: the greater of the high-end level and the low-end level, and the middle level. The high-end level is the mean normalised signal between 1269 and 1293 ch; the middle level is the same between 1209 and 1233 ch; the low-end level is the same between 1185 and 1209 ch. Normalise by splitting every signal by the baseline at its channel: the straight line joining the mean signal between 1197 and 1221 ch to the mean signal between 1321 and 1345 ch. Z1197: 0.91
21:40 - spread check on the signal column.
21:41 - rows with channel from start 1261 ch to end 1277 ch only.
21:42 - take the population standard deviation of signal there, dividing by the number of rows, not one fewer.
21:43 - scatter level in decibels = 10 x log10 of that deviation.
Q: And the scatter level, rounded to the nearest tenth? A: 5.2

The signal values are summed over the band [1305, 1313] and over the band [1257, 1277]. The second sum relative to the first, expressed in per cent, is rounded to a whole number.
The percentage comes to 261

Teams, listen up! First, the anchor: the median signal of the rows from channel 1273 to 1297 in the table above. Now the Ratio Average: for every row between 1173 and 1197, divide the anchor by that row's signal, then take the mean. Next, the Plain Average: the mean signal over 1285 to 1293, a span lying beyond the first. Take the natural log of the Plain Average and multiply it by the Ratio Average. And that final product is 4.09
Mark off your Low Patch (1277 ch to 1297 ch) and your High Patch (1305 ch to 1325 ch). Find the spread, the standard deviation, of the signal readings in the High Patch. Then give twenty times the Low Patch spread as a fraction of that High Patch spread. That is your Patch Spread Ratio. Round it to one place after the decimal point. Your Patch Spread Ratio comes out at 13.6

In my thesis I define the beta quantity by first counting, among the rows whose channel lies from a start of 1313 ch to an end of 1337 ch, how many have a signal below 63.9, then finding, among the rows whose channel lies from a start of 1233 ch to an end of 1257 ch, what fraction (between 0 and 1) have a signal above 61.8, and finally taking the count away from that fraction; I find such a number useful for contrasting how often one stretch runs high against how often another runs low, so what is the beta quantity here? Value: 1.0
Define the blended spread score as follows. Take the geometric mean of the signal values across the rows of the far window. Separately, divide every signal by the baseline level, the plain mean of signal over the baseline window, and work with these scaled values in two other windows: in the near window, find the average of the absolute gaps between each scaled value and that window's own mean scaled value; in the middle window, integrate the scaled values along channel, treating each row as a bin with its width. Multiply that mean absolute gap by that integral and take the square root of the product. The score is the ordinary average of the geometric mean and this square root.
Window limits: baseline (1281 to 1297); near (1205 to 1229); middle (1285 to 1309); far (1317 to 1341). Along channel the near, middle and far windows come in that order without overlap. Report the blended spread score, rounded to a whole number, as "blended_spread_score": 37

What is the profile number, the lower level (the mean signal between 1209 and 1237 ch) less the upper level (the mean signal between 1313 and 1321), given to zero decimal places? -19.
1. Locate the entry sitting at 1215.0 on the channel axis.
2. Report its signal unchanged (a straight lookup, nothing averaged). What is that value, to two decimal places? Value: 64.16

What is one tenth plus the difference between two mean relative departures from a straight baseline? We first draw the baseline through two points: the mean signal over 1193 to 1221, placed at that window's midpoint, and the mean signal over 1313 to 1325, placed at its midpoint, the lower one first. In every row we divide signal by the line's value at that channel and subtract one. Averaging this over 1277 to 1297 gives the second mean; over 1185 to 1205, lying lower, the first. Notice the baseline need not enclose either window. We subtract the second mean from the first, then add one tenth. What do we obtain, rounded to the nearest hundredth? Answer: 0.21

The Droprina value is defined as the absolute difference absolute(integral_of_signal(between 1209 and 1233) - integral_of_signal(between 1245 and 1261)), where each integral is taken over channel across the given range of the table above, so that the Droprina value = 203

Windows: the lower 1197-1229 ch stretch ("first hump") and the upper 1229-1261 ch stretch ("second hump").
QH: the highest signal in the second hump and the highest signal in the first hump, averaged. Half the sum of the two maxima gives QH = 67.6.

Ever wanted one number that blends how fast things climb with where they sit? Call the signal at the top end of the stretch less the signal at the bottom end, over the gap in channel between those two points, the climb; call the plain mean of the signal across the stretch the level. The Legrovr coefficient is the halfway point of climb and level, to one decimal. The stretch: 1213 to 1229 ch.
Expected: 22.1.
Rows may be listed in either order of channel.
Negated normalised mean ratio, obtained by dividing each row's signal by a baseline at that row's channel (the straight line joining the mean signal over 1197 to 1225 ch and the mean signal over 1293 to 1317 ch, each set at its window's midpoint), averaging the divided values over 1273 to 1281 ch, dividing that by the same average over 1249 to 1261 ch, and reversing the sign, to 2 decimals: -0.84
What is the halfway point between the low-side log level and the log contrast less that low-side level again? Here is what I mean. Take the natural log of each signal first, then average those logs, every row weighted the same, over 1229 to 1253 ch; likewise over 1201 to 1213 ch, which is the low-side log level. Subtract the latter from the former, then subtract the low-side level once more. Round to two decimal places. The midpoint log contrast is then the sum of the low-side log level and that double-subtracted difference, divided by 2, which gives -0.02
